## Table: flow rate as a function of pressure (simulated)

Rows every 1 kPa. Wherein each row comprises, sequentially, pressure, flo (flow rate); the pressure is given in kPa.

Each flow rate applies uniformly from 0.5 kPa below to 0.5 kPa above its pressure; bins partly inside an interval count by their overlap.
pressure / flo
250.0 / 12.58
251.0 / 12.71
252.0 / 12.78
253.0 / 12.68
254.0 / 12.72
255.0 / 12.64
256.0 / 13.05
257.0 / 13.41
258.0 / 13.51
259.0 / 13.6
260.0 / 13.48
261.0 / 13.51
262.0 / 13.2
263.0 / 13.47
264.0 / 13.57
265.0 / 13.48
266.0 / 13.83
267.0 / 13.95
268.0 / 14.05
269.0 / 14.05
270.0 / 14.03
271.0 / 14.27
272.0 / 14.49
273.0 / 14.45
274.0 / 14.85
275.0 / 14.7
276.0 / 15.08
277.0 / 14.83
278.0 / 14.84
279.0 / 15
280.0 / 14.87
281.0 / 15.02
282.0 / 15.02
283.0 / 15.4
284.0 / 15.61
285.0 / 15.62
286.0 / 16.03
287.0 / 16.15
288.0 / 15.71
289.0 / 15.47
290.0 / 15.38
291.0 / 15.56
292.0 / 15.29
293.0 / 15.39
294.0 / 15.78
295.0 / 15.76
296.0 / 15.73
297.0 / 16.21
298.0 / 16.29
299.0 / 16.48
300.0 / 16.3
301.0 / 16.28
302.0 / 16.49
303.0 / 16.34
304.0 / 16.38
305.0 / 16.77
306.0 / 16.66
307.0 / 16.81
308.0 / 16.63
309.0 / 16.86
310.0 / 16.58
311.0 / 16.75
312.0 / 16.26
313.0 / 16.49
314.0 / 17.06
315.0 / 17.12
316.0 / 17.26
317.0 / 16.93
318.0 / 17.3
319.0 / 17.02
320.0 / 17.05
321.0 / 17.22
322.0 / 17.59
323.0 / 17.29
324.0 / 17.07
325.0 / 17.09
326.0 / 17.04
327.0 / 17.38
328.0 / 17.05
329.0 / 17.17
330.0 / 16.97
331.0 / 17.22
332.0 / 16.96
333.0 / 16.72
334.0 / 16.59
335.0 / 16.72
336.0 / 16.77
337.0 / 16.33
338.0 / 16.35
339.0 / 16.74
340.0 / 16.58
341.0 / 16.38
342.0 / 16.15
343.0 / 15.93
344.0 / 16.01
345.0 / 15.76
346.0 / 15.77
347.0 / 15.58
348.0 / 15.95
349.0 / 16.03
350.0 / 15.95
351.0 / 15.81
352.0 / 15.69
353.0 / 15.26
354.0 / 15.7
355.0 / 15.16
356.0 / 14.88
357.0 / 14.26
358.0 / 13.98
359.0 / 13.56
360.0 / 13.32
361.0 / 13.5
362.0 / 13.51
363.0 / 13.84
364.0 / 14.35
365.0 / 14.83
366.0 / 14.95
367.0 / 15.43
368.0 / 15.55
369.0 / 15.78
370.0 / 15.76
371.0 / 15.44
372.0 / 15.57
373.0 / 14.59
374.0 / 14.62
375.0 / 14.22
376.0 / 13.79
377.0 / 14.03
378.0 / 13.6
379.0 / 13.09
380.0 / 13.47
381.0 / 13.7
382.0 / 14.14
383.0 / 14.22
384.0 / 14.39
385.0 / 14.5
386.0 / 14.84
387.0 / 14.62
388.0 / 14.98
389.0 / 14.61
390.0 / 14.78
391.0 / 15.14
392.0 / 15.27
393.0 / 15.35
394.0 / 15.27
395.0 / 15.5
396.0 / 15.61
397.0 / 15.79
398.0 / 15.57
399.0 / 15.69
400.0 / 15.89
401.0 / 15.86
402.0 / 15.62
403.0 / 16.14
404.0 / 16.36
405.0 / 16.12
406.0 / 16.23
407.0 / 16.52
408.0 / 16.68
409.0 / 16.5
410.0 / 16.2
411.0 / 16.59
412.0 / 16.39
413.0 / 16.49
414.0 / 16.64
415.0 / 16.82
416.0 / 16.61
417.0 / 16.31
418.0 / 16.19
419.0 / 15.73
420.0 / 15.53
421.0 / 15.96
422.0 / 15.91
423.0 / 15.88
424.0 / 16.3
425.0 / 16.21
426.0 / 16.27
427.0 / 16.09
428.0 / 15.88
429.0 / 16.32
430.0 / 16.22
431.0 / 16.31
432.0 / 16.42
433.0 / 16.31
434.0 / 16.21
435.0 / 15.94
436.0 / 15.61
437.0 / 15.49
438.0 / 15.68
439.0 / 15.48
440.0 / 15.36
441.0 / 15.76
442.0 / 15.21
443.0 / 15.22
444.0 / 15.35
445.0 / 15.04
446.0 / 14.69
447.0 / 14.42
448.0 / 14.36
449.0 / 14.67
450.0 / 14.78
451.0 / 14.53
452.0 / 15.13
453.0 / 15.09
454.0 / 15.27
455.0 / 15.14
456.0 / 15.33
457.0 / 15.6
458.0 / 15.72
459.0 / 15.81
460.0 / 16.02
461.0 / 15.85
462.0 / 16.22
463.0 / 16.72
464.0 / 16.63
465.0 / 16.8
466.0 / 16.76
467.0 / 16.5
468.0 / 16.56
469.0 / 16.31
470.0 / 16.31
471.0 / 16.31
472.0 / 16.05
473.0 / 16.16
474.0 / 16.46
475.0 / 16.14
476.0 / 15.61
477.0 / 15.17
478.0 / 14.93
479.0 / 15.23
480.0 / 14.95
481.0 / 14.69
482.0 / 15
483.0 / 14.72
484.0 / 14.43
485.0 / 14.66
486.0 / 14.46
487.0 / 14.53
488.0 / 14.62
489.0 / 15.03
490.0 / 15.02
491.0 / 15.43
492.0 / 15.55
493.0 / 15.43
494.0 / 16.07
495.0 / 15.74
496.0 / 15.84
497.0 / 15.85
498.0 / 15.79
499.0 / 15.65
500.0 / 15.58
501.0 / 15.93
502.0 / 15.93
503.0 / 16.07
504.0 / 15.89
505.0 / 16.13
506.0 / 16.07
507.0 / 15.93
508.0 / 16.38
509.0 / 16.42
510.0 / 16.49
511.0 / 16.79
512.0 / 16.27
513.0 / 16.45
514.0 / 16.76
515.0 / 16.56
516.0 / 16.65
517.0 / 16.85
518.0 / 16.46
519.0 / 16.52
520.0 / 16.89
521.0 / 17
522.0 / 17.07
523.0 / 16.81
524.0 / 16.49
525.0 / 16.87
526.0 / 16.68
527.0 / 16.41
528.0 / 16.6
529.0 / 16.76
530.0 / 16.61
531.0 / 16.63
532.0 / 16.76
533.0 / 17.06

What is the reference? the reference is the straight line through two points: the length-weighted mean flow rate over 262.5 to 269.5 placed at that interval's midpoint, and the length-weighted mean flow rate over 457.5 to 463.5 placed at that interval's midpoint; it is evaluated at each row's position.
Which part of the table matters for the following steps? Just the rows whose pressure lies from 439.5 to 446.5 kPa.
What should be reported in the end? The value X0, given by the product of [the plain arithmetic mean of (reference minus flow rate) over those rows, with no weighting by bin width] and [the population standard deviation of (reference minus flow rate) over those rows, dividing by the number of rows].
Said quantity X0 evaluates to 0.20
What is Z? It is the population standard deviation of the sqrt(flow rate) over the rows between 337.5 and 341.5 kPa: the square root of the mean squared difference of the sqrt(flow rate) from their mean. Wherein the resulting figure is 0.019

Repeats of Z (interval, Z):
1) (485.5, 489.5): 0.029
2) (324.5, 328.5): 0.017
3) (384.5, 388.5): 0.024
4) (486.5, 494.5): 0.061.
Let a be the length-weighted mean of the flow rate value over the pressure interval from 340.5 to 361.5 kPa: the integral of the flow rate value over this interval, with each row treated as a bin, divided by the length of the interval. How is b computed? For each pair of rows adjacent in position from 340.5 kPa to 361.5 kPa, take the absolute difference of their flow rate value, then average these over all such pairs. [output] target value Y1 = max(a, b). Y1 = 15.3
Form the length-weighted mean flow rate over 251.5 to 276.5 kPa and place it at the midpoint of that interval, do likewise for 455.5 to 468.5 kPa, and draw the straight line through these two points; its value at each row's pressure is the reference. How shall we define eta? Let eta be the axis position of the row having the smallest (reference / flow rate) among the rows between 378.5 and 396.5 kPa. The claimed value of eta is 396.0 kPa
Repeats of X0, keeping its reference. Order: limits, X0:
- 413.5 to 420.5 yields -0.34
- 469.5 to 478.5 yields 0.17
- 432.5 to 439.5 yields -0.02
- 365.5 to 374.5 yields -0.14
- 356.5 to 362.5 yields 0.40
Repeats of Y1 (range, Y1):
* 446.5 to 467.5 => 15.6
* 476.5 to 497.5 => 15.1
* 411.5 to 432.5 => 16.2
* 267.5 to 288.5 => 15.0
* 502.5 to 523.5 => 16.5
